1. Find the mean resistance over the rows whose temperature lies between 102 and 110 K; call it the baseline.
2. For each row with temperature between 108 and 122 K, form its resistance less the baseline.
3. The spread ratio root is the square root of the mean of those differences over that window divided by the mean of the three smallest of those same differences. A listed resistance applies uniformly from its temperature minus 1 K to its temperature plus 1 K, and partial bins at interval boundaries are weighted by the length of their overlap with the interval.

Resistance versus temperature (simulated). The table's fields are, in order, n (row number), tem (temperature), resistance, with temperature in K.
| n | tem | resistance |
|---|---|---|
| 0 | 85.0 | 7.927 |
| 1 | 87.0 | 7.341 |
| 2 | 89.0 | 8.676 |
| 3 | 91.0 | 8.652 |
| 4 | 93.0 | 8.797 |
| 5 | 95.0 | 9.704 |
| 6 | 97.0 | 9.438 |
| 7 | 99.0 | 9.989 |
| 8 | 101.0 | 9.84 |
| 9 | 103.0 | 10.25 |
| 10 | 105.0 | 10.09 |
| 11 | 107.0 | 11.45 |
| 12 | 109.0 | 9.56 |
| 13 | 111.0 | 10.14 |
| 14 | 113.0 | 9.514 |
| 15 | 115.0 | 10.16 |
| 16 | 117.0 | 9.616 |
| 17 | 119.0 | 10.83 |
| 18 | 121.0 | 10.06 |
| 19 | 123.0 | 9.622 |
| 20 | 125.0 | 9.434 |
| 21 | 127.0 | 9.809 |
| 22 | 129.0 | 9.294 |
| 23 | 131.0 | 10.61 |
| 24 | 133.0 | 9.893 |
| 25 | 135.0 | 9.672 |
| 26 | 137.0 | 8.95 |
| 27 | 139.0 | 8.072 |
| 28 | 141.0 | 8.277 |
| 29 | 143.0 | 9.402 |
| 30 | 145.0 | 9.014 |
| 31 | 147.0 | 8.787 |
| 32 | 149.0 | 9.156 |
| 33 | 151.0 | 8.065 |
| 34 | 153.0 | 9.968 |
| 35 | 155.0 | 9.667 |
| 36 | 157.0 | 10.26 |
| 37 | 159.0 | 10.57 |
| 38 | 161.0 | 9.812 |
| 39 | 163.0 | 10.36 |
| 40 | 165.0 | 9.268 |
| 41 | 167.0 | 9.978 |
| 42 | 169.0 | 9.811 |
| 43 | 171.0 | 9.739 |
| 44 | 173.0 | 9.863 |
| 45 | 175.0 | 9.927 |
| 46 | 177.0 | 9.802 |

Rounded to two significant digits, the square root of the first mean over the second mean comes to 0.68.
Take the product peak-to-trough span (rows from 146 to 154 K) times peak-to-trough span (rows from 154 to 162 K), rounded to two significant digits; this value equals 1.7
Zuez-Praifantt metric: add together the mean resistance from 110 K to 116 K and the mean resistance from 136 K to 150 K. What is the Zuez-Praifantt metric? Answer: 18.7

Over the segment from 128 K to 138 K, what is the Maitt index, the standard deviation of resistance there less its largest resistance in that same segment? -10.0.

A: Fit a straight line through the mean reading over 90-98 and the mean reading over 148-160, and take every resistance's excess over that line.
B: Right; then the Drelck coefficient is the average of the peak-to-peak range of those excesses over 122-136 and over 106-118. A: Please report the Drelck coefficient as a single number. 1.6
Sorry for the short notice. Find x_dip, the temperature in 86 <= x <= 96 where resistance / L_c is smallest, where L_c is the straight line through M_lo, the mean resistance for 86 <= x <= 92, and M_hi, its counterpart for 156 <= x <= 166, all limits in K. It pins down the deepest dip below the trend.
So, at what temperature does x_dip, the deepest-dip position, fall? 87.0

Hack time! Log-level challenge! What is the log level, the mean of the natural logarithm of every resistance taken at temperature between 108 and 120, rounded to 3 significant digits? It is 2.30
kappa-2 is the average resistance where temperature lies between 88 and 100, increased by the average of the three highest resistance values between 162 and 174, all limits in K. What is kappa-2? 19.3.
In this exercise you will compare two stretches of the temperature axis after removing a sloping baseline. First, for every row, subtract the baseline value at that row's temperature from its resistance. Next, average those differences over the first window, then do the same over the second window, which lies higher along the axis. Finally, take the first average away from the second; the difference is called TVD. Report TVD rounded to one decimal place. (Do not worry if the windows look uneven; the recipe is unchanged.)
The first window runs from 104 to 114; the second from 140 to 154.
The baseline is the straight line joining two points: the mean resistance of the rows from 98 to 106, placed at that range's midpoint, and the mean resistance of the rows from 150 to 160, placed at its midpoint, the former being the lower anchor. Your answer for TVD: -1.0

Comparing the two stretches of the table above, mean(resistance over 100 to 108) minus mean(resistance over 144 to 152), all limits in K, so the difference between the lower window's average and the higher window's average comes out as 1.7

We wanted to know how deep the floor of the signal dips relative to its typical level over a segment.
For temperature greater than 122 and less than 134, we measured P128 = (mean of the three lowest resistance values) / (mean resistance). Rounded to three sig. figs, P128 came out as 0.967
